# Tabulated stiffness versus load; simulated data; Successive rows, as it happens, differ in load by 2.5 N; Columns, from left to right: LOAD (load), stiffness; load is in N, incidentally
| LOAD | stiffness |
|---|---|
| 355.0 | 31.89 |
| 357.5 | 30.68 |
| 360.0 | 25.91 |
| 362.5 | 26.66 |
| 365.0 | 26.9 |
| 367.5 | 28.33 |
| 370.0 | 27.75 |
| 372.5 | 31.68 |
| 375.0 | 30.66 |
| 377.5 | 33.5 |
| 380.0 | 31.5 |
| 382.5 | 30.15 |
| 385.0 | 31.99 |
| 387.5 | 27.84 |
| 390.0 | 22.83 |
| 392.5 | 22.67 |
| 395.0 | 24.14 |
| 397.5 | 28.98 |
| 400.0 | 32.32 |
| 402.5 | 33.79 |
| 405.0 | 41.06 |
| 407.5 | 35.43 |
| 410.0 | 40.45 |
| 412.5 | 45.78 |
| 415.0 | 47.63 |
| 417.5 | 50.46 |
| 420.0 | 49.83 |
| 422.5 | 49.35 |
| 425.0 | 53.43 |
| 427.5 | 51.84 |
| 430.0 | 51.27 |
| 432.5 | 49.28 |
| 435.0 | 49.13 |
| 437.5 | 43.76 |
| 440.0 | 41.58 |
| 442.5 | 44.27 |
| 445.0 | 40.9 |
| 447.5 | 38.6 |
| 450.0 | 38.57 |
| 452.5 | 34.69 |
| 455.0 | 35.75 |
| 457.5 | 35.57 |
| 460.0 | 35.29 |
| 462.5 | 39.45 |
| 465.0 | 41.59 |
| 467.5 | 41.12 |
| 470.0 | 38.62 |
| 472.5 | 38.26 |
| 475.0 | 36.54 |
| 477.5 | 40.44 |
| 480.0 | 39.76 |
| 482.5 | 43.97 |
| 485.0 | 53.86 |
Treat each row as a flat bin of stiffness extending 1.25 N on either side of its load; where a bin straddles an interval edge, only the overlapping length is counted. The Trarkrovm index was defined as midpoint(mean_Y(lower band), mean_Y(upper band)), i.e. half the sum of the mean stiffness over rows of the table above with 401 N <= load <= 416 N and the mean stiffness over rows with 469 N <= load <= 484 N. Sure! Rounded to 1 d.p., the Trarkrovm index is 40.1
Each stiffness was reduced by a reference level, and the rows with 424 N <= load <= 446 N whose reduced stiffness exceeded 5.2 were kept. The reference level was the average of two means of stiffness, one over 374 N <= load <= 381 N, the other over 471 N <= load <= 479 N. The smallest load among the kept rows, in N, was 425.0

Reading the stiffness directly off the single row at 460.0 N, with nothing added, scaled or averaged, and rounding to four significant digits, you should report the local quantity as 35.29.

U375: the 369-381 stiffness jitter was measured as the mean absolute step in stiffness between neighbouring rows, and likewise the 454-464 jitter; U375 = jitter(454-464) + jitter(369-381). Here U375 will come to 4.0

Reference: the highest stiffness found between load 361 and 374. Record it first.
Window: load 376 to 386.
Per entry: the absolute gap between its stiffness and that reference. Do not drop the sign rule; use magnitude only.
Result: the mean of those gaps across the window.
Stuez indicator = 1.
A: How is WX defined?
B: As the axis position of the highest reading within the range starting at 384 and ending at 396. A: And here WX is 385.0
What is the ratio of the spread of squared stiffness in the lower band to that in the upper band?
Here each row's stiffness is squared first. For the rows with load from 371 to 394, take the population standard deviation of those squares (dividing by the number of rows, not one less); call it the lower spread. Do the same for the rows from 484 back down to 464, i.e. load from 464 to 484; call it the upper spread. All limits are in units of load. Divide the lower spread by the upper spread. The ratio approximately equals 1.2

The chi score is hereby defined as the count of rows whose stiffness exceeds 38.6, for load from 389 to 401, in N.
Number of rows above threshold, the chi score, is 0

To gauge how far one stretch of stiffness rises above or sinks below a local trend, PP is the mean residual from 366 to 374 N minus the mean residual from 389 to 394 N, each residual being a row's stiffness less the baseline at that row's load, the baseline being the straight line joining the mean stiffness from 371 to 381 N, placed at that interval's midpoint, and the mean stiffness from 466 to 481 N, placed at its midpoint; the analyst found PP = 8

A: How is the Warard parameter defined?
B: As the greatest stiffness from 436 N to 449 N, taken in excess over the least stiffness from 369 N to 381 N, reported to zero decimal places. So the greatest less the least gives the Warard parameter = 17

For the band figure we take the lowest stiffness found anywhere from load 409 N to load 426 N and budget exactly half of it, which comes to 20.2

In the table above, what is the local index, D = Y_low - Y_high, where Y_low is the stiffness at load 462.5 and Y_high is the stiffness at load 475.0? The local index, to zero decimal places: 3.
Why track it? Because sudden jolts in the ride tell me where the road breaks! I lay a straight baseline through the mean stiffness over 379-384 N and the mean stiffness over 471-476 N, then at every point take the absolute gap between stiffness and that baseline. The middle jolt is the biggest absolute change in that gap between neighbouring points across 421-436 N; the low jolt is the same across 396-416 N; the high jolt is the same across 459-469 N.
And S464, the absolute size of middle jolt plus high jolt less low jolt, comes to 1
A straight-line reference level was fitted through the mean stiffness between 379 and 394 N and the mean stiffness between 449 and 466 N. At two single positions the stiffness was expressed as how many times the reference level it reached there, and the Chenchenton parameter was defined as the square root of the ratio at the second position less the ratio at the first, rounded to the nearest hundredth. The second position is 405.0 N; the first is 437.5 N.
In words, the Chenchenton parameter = 0.30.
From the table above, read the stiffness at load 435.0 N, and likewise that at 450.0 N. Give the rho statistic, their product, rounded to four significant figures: 1895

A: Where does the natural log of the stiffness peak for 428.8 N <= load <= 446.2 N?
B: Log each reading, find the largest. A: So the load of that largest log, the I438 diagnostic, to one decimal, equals 430.0 N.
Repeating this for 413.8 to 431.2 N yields 425.0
